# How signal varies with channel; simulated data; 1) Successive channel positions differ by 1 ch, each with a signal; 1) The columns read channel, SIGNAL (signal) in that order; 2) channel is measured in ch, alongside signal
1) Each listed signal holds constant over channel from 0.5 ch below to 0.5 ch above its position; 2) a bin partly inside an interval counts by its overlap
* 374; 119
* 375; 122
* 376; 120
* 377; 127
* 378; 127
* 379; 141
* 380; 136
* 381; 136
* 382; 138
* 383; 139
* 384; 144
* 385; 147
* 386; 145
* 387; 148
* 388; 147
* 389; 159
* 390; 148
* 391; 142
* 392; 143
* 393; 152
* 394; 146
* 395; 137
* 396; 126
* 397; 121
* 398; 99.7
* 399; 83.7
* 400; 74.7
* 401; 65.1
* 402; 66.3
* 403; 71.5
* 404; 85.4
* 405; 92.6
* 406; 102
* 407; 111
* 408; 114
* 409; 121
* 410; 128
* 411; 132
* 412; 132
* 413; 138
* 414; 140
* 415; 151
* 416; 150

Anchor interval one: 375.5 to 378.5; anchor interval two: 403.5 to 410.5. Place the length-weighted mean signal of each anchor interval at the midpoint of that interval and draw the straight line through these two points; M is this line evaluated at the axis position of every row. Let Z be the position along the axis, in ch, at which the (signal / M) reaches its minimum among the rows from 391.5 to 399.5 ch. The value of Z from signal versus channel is 399 ch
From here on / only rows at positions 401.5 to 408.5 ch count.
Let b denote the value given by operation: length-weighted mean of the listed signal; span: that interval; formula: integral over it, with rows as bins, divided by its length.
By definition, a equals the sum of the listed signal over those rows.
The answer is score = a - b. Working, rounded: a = 643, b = 92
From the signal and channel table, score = 551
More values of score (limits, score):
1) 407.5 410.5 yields 242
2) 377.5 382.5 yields 542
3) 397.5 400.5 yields 172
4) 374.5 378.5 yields 372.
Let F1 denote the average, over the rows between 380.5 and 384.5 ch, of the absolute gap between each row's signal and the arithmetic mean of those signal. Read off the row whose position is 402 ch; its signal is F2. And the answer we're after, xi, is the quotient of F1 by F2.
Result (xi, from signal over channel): 0.036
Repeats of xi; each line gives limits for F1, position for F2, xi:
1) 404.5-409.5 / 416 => 0.058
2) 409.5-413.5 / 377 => 0.022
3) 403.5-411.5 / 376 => 0.109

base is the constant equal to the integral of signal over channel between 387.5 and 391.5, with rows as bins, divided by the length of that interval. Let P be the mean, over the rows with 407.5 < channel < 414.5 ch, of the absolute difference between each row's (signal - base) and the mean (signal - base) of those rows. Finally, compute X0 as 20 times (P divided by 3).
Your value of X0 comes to 47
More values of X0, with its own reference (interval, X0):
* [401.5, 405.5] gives 67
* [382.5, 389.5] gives 25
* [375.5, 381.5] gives 43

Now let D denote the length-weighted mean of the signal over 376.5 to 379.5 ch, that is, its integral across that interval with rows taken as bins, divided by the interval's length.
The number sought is 132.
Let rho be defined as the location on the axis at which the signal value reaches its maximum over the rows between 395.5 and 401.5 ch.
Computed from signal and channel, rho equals 396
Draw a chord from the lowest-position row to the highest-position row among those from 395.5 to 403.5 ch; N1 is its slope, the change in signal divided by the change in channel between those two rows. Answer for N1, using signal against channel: -8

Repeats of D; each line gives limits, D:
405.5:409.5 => 112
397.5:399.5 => 92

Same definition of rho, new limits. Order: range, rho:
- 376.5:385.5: 385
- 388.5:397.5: 389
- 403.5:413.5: 413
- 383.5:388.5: 387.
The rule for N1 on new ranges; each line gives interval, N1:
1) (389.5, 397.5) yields -4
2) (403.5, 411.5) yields 7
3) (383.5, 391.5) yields 0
